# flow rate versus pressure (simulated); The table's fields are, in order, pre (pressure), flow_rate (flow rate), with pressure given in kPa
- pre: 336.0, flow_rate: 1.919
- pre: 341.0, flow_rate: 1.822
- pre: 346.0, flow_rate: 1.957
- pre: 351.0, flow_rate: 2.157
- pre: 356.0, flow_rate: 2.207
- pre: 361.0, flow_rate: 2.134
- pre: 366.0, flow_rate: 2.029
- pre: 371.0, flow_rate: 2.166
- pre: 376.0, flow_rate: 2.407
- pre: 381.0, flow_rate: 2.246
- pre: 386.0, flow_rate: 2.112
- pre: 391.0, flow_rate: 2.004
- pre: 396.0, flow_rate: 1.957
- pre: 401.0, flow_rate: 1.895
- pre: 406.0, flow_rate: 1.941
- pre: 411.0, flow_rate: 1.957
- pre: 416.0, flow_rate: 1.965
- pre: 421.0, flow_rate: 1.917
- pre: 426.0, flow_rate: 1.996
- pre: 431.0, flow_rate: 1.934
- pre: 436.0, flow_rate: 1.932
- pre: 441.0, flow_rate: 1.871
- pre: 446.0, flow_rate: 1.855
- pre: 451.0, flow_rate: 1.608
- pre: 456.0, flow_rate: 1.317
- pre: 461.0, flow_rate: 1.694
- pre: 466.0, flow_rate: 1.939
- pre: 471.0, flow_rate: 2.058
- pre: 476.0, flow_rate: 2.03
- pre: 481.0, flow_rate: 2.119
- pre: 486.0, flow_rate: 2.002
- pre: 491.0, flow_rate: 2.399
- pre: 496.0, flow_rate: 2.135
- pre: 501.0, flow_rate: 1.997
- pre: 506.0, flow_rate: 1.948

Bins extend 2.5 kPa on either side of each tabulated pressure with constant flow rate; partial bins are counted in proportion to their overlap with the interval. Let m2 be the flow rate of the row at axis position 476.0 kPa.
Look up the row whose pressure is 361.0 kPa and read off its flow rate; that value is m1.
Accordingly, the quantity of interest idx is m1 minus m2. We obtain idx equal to 0.10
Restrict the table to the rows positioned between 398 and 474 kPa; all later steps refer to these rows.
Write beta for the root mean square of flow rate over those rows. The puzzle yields 1.87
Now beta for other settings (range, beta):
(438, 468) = 1.73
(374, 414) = 2.07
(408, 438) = 1.95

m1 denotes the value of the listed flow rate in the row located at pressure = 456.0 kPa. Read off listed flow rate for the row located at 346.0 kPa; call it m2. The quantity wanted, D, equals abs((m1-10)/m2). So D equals 4.44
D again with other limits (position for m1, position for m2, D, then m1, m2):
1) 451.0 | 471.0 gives 4.08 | 1.608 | 2.058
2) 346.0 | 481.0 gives 3.80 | 1.957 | 2.119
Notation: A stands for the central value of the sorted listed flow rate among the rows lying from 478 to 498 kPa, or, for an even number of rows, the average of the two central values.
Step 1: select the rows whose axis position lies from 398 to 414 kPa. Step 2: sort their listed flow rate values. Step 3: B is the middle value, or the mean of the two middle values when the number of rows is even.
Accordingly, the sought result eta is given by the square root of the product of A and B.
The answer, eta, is 2.03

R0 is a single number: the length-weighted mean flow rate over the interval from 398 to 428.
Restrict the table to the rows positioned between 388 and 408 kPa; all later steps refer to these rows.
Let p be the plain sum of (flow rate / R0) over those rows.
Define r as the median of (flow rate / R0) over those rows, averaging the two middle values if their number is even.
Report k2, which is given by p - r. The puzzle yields 3.0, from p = 4.0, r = 1.00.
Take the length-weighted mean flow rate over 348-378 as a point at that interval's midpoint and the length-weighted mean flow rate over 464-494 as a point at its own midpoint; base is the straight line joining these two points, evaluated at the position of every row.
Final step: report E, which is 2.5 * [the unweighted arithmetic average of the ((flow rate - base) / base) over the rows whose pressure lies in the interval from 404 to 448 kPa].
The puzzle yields -0.24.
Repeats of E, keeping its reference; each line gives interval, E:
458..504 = -0.06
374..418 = -0.12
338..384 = -0.06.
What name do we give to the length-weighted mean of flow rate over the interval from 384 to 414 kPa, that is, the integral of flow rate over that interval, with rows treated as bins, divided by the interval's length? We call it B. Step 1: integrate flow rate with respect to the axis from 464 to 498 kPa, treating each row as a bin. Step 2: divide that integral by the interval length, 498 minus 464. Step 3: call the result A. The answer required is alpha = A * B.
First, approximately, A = 2.10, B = 1.98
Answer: 4.1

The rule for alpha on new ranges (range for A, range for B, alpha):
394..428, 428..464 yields 3.4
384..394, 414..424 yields 4.0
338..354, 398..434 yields 3.9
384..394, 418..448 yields 3.9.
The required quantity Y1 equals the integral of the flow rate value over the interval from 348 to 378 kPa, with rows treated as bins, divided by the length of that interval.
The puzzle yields 2.18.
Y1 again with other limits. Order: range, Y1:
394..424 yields 1.94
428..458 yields 1.76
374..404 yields 2.10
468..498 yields 2.12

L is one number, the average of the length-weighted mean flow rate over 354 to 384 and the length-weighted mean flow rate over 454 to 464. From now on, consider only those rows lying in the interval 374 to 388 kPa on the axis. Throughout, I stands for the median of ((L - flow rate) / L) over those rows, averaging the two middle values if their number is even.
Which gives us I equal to -0.20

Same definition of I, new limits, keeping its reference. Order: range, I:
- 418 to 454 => -0.03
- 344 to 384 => -0.16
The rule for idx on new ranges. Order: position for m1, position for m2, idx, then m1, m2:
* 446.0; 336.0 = -0.06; 1.855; 1.919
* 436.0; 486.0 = -0.07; 1.932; 2.002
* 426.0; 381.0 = -0.25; 1.996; 2.246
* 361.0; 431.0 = 0.20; 2.134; 1.934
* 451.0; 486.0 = -0.39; 1.608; 2.002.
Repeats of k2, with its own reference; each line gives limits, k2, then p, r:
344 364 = 3.2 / 4.3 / 1.10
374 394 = 3.4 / 4.5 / 1.12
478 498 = 3.4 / 4.5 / 1.09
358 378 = 3.4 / 4.5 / 1.11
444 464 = 2.5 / 3.3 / 0.85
